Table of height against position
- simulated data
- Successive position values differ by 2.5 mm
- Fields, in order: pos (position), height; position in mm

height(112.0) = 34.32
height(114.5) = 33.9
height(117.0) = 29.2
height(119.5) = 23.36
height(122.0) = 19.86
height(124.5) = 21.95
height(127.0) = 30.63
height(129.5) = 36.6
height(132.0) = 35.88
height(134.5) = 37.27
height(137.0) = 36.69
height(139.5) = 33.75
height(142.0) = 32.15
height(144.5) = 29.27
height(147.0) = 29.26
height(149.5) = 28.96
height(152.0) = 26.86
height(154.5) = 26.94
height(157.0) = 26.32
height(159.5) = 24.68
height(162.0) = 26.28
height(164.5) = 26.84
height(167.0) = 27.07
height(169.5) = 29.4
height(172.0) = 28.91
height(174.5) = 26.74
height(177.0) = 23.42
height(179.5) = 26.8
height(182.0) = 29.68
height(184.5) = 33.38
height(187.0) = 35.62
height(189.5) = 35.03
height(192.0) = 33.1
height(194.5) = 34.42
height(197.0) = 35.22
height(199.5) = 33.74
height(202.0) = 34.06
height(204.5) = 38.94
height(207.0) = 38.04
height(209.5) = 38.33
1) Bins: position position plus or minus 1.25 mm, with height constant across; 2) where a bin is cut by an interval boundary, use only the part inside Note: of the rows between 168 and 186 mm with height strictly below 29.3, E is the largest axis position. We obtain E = 179.5 mm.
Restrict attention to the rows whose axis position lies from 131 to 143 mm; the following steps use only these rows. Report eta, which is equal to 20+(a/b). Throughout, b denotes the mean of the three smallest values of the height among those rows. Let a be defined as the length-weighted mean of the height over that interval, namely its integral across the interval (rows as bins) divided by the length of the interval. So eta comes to 21.0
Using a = 35.2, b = 34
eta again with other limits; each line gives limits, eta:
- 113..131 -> 21.3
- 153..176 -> 21.0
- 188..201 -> 21.0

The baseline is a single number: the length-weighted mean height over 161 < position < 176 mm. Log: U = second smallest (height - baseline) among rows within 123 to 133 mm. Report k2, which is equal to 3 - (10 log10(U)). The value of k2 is -2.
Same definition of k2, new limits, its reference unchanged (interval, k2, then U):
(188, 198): -5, 6.9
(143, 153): 1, 1.5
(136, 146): -4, 4.7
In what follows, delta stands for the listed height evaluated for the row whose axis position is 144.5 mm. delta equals 29.27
